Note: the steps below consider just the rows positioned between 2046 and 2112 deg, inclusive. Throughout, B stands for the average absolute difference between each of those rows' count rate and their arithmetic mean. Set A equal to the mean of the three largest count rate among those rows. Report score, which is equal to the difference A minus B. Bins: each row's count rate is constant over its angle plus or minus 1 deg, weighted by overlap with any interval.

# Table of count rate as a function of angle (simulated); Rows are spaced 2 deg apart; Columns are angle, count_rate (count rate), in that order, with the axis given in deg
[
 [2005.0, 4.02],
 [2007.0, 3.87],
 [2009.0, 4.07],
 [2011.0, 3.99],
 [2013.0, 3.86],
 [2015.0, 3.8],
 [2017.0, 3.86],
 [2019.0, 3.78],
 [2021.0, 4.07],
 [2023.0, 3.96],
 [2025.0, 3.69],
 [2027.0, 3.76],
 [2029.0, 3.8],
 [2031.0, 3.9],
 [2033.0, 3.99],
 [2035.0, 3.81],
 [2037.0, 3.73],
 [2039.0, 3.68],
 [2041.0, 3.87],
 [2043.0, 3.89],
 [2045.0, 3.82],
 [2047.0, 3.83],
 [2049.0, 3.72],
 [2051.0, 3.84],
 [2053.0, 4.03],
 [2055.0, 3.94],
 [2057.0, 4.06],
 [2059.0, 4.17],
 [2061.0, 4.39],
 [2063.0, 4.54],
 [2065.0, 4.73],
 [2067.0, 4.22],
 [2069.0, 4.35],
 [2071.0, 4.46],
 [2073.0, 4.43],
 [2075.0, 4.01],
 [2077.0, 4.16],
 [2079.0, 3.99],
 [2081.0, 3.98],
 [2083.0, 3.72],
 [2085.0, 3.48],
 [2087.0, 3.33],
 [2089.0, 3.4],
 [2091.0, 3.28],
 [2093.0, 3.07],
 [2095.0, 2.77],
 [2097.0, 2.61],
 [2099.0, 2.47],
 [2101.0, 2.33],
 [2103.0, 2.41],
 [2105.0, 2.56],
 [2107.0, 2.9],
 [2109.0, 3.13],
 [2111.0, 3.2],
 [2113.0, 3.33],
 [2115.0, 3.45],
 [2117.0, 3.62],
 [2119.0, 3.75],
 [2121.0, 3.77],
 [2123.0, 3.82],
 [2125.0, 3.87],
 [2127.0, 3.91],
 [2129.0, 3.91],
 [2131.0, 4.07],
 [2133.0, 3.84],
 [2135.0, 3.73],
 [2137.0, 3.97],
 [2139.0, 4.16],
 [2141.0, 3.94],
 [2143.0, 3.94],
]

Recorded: 4.0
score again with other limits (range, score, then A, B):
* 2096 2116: 3.0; 3.33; 0.36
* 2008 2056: 4.0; 4.06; 0.09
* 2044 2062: 4.0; 4.21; 0.16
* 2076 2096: 3.7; 4.04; 0.36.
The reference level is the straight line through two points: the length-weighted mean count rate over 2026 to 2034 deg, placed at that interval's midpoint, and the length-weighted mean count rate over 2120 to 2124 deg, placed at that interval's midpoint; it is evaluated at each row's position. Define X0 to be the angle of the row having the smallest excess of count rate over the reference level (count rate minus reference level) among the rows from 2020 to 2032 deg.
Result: 2025.0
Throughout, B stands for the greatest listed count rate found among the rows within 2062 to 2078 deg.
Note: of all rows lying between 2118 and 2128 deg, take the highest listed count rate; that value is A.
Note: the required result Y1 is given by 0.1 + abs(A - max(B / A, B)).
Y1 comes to 0.9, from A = 3.91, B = 4.73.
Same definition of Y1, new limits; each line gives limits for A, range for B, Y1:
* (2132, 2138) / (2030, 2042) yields 0.1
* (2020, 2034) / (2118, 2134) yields 0.1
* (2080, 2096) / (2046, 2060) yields 0.3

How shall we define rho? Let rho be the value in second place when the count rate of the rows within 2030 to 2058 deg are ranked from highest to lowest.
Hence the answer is 4.03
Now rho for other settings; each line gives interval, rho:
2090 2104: 3.07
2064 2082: 4.46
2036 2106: 4.54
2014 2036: 3.99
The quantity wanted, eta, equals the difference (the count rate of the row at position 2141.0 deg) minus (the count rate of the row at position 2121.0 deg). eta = 0.17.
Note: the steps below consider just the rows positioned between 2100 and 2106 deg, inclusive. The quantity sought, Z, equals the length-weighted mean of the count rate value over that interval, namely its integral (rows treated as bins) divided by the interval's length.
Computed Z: 2.43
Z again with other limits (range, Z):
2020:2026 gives 3.91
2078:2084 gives 3.90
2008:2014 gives 3.97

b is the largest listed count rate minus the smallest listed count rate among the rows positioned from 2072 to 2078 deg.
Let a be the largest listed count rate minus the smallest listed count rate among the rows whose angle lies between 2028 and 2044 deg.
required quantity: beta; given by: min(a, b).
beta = 0.31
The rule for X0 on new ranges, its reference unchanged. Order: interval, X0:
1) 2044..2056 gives 2049.0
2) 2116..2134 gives 2117.0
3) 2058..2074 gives 2059.0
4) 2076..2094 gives 2093.0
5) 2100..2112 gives 2101.0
